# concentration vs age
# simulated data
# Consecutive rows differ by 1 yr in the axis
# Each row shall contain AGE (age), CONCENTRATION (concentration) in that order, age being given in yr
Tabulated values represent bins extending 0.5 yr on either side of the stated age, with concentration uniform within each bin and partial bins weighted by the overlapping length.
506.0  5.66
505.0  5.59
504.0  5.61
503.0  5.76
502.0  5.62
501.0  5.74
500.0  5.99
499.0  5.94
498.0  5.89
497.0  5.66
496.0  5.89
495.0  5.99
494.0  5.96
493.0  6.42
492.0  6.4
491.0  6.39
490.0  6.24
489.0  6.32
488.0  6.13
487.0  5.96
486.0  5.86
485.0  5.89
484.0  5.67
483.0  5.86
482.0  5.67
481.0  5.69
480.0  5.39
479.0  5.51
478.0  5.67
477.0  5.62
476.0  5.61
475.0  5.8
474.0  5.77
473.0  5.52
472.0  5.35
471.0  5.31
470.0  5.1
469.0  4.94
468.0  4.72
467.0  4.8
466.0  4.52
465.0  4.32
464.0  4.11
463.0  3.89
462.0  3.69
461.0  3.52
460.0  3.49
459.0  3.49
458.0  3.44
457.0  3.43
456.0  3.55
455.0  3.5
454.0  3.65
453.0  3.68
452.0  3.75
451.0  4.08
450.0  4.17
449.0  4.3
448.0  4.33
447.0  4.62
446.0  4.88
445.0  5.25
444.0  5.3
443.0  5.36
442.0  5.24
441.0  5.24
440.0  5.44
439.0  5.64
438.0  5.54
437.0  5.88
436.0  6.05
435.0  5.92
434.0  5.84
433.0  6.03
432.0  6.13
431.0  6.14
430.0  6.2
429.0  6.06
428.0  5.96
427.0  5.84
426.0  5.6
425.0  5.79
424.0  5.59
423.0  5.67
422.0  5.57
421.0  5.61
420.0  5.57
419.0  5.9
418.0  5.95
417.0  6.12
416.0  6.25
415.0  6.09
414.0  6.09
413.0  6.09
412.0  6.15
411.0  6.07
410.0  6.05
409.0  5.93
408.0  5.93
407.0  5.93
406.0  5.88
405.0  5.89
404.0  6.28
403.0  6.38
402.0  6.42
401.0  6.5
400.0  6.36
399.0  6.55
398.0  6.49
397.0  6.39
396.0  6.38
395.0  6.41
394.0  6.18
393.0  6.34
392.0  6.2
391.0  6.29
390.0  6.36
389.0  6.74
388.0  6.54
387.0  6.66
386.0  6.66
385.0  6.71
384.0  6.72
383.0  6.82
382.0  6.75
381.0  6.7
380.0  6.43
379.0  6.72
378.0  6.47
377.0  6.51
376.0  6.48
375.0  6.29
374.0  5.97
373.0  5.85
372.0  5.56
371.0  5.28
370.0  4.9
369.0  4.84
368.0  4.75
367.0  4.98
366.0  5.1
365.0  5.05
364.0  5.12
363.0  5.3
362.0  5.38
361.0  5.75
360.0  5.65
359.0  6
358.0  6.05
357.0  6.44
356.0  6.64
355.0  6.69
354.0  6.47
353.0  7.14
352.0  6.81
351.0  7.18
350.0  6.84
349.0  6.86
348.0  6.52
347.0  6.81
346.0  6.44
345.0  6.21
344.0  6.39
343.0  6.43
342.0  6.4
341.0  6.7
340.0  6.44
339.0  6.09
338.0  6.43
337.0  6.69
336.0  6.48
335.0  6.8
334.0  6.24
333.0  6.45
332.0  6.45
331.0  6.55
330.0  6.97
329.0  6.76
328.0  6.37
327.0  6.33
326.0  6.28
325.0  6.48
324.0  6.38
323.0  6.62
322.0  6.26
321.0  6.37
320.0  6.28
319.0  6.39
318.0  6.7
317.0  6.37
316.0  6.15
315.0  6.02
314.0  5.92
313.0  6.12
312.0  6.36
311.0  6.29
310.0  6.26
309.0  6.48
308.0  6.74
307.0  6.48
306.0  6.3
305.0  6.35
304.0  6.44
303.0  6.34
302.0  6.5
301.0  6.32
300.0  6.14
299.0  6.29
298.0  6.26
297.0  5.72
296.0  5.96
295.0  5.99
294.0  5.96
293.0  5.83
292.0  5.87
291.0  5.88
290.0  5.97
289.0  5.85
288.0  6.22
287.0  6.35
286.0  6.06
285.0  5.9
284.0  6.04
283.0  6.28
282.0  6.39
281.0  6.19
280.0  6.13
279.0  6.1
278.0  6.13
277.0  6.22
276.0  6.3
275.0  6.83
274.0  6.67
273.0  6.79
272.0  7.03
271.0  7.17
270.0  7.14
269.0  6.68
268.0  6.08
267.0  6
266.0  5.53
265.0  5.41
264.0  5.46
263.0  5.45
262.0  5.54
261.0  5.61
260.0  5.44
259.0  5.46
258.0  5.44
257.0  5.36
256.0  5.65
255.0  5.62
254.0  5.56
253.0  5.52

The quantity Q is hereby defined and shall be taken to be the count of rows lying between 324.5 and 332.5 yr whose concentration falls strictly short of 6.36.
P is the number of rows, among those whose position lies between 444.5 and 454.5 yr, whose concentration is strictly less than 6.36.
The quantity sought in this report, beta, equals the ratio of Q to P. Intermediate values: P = 10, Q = 2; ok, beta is 0.2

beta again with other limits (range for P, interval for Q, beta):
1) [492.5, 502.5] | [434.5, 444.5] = 1.1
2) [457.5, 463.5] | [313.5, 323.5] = 0.8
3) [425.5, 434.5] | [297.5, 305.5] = 0.7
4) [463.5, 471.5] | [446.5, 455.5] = 1.1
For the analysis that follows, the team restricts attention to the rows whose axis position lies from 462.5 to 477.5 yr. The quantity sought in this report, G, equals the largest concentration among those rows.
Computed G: 5.8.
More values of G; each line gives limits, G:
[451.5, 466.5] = 4.52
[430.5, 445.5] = 6.14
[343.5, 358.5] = 7.18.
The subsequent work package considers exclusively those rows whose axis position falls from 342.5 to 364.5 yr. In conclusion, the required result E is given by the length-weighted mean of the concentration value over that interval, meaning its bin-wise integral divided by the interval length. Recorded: 6.3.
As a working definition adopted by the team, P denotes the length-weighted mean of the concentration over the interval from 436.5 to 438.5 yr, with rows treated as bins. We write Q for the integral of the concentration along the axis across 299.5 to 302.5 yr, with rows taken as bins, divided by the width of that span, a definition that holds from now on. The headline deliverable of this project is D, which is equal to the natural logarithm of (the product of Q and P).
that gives 3.59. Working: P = 5.7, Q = 6.3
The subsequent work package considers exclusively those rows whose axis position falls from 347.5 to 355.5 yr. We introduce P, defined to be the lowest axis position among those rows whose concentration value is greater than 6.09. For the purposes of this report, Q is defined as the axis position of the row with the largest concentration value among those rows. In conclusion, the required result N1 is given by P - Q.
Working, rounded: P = 348.0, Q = 351.0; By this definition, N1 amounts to -3 yr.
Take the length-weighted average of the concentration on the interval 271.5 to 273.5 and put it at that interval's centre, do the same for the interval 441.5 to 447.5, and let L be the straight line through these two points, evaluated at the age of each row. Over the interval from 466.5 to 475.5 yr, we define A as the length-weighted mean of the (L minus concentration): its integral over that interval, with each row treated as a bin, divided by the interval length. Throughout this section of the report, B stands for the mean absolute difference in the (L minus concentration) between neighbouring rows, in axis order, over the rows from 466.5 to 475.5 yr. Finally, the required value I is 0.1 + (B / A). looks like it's -0.3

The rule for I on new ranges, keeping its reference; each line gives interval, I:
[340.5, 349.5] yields -0.5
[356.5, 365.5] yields 0.7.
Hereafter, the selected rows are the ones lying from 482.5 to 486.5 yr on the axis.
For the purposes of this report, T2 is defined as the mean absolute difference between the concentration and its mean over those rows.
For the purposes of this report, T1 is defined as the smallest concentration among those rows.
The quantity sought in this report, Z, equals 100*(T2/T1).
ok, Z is 1.3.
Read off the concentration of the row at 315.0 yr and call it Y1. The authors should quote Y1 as 6.02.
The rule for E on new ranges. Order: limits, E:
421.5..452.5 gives 5.4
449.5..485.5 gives 4.7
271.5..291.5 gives 6.3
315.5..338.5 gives 6.5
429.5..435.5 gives 6.0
